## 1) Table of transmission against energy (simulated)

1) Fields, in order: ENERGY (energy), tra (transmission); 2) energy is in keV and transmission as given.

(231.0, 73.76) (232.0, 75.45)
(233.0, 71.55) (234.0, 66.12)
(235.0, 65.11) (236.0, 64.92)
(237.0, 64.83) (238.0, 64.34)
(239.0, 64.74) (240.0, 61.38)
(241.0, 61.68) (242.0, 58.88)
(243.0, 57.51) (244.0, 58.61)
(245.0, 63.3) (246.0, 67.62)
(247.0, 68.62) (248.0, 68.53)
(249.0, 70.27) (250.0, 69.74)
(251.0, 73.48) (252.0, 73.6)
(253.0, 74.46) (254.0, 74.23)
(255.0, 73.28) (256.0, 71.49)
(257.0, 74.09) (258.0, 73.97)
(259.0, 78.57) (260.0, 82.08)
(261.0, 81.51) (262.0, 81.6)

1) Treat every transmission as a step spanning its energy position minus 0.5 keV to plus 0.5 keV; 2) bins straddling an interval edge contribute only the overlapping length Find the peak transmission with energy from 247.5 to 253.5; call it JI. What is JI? 74.46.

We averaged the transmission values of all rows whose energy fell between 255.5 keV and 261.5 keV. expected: 77.0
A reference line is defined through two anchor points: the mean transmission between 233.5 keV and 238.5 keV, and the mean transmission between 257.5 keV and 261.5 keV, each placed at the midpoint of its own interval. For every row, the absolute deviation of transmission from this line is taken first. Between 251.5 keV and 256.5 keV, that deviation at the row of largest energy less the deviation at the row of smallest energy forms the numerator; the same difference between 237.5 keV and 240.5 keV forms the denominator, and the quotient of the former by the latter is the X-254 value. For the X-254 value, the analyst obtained 1.1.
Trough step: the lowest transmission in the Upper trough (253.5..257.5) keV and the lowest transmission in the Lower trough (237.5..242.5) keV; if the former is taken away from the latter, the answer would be -13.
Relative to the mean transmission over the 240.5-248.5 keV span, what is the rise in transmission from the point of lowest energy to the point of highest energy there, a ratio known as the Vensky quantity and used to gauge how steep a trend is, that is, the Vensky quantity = 0.11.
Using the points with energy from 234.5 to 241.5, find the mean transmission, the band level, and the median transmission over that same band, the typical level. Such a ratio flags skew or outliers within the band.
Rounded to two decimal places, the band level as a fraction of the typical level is 0.99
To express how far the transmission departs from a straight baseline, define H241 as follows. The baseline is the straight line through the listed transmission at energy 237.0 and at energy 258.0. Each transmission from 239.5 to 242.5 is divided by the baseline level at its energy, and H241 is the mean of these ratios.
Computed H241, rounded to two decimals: 0.91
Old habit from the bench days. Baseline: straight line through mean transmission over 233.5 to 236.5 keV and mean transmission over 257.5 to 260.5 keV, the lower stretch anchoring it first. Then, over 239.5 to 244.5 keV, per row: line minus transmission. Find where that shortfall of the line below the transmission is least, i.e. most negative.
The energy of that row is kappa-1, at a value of 240.0 keV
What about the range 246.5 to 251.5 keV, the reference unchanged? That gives 251.0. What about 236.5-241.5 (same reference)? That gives 237.0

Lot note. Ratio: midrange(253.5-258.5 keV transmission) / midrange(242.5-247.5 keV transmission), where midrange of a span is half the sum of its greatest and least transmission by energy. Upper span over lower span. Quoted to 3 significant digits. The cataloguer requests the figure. 1.16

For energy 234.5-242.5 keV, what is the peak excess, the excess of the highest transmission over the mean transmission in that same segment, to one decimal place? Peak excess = 1.9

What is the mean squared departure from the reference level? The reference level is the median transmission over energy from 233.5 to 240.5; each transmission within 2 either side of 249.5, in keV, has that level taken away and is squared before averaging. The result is 36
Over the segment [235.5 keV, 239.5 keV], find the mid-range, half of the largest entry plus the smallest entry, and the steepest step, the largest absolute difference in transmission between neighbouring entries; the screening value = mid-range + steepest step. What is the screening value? 65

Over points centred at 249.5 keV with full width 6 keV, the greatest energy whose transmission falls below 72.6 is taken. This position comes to 250.0 keV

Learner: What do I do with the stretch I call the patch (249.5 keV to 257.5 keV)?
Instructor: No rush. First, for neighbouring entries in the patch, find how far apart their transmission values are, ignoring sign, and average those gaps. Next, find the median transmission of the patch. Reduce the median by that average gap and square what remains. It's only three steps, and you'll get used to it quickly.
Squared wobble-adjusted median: 5194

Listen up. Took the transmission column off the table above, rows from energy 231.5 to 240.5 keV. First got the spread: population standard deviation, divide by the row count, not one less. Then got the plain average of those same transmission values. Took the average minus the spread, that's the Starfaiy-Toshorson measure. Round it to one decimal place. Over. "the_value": 62.5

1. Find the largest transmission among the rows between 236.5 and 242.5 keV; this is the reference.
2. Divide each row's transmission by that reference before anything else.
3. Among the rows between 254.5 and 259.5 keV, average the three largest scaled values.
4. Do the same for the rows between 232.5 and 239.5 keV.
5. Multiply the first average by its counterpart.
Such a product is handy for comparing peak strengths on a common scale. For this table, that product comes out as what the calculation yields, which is 1.21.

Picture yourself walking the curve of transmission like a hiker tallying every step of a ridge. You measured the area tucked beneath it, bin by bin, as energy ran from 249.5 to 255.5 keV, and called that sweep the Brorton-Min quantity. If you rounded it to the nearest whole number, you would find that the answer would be 439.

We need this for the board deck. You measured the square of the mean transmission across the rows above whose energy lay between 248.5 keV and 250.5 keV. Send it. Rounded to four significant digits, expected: 4901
